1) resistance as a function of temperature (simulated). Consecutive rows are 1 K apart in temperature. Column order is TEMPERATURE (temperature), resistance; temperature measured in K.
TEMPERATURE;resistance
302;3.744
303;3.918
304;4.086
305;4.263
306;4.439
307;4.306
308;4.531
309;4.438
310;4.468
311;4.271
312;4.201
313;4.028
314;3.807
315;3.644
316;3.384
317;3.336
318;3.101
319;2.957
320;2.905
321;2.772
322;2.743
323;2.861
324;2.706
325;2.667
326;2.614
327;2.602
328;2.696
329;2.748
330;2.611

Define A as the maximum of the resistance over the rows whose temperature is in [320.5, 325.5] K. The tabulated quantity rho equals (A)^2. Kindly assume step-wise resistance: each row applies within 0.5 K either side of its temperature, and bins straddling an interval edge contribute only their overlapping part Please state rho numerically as 8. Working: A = 2.861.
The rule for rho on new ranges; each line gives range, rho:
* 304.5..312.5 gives 21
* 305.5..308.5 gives 21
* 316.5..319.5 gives 11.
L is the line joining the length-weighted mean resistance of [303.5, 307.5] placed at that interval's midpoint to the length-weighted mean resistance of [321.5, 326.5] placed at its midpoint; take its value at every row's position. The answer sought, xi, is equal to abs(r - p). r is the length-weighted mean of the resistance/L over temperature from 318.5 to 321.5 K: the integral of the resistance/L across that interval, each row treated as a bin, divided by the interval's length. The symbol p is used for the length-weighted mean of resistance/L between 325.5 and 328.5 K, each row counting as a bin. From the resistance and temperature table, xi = 0.13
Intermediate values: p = 1.07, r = 0.94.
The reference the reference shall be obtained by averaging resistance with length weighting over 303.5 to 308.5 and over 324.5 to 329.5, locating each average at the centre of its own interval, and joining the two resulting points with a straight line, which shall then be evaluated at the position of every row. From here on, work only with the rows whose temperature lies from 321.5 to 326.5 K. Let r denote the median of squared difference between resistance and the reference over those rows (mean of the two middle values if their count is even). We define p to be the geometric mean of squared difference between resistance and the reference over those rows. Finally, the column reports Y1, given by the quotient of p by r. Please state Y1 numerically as 1.22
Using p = 0.03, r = 0.024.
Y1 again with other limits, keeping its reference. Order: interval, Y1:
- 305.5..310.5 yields 0.36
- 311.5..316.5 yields 0.82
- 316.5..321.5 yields 0.71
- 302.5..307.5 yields 1.81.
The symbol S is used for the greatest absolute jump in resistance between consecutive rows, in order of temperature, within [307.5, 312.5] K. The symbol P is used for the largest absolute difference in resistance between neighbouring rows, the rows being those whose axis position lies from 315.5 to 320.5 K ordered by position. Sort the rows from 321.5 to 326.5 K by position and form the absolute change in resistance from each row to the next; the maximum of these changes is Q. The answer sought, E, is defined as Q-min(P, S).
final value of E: -0.042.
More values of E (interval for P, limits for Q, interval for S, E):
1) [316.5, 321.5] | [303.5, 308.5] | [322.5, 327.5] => 0.070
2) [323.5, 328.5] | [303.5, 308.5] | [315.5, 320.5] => 0.131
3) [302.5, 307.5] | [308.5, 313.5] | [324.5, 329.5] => 0.103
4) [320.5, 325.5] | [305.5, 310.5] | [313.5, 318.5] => 0.070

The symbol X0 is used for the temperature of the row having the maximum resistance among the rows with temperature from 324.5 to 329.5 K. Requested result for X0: 329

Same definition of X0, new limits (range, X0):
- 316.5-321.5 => 317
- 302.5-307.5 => 306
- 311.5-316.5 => 312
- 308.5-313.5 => 310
